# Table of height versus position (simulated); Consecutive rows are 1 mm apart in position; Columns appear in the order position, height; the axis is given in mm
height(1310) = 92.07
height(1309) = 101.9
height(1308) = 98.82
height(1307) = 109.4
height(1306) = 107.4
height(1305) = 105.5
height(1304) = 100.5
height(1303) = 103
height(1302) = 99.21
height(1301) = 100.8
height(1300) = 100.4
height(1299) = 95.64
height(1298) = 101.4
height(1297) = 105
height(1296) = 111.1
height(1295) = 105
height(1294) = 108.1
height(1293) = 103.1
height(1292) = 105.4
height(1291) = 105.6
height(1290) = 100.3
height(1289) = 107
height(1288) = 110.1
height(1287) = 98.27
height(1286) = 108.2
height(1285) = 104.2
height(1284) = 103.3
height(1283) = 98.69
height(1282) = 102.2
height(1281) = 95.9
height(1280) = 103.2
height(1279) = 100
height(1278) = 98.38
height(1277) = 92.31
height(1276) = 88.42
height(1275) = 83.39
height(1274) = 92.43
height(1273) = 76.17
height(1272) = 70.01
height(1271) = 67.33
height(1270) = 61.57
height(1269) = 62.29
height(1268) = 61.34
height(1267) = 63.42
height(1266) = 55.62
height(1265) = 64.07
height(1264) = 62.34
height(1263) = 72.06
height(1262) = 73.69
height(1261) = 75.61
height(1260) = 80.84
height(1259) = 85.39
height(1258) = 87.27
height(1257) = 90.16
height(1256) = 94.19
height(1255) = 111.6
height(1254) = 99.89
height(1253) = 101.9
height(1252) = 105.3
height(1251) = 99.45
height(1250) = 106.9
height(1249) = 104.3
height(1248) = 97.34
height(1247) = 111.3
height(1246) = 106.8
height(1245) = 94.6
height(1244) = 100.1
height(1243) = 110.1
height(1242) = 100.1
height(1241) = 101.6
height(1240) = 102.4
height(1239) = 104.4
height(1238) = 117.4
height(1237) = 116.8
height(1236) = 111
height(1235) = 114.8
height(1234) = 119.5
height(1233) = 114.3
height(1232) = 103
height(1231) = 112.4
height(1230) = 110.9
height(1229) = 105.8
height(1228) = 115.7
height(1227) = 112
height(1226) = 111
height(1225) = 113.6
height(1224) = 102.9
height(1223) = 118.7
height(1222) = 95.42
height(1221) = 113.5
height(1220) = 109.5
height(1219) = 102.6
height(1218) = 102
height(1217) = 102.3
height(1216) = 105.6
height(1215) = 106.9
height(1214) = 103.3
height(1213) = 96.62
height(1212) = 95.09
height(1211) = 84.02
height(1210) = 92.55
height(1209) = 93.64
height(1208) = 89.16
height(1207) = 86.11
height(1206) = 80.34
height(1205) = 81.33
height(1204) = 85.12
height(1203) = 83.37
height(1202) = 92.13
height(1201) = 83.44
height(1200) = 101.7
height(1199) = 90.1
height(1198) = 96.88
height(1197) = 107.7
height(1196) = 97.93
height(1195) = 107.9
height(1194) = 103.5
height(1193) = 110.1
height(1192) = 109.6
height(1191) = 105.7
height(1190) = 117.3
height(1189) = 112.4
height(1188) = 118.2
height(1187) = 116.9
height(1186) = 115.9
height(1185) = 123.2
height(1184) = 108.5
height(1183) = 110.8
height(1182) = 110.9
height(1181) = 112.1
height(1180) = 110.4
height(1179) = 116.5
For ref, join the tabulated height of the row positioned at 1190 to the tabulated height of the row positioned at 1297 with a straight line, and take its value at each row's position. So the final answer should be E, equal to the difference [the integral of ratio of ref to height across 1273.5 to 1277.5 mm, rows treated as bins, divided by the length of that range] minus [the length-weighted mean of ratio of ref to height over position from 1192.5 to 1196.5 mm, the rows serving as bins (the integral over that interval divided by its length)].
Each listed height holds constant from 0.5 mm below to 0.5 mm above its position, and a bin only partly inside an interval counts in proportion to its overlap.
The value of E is 0.09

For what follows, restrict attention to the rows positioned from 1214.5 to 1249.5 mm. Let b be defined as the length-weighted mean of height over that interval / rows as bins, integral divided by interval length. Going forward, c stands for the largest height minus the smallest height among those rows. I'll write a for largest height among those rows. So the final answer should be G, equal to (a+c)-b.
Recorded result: 37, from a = 119.5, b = 108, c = 25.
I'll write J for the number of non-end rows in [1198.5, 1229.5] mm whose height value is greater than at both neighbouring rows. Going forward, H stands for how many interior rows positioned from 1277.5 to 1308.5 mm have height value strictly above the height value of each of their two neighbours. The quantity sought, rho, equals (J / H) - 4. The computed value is -3.10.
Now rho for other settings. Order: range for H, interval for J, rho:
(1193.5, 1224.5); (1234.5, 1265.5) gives -3.33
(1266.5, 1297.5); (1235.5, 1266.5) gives -3.22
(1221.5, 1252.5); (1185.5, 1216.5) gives -2.89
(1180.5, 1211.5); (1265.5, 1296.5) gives -3.10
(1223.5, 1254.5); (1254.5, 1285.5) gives -3.33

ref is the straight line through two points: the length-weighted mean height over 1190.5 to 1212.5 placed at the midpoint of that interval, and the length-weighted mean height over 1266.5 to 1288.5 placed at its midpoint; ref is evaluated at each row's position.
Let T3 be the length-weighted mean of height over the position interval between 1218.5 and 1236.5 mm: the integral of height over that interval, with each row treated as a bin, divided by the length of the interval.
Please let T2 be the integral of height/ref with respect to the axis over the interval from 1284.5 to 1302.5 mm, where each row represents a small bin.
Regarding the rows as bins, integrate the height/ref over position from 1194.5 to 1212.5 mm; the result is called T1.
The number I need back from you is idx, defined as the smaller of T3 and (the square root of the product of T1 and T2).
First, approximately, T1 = 17.5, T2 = 21.5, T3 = 110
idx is 19.4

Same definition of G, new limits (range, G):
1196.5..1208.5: 45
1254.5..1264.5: 78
